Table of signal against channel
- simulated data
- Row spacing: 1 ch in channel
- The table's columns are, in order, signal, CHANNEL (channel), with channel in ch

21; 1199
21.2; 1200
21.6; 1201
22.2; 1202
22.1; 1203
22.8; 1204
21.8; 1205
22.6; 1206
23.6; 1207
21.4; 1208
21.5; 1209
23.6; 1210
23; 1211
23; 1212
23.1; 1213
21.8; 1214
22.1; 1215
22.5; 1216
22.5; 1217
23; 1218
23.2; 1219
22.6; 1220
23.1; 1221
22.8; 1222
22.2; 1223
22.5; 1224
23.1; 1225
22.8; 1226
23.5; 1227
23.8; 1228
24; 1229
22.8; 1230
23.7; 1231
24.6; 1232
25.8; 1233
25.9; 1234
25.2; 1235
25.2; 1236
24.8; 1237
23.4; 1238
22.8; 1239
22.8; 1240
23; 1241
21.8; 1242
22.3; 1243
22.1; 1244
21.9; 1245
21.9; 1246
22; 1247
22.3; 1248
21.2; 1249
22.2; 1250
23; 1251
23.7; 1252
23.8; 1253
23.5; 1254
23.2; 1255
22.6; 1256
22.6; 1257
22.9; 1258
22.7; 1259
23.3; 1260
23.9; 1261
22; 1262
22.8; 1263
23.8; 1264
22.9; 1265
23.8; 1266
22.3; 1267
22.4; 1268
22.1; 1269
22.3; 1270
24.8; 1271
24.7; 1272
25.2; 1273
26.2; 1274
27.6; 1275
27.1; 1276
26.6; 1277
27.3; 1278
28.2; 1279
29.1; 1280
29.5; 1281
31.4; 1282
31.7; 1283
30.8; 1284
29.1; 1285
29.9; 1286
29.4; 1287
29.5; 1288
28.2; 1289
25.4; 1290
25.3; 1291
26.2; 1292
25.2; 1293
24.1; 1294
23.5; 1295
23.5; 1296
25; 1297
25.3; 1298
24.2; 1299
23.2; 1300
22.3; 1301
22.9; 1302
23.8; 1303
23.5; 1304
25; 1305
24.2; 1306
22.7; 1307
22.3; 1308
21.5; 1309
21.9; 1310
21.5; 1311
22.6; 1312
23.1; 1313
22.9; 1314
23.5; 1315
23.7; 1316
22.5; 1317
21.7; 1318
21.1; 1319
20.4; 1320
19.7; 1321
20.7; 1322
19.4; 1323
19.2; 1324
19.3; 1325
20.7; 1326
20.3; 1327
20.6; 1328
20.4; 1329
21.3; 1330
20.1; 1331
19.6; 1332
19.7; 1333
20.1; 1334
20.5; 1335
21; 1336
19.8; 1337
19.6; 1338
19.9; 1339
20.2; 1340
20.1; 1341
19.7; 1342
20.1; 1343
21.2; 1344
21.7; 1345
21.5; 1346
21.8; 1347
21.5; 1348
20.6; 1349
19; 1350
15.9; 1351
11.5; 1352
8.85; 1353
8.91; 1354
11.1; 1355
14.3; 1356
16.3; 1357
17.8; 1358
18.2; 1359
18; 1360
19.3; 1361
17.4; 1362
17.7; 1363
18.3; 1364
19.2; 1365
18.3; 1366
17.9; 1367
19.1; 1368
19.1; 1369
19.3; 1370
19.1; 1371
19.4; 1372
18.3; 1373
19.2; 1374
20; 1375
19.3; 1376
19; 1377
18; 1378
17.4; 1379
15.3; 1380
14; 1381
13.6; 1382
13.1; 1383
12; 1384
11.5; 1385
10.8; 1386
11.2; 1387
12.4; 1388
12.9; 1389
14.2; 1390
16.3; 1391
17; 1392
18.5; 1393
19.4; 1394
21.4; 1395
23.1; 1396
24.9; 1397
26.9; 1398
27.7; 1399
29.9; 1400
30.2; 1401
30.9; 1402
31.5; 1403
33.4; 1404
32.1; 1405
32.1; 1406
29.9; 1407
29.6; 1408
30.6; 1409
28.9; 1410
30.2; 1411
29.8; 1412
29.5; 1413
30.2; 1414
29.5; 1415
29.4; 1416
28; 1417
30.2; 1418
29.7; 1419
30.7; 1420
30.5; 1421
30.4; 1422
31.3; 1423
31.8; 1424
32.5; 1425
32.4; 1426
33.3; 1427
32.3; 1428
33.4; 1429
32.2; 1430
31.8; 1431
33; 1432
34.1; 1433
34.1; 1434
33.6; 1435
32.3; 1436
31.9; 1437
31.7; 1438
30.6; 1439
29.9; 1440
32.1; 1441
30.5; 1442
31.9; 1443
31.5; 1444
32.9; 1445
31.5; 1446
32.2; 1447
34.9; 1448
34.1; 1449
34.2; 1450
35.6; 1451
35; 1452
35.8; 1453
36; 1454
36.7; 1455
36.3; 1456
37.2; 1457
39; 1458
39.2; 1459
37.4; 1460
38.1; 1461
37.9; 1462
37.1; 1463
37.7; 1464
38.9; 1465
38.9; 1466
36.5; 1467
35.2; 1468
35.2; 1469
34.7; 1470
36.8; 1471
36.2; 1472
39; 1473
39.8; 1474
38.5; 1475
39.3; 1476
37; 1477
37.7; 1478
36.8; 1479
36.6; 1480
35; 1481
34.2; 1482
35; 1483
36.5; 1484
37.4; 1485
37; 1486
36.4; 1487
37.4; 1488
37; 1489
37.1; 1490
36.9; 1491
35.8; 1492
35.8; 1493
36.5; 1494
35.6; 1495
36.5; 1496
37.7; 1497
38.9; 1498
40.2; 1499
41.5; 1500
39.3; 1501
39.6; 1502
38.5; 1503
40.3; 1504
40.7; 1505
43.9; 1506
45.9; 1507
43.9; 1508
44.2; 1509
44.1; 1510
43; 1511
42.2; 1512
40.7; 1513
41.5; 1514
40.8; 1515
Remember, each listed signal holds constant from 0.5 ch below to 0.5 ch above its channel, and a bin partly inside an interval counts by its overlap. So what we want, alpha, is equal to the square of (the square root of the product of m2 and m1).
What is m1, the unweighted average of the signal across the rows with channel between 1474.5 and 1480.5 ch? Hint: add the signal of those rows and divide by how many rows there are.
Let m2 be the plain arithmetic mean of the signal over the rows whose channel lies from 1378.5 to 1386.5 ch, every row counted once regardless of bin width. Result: 507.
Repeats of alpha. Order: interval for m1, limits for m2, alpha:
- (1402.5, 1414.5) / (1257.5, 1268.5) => 704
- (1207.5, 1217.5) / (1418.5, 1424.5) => 690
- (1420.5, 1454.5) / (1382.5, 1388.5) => 387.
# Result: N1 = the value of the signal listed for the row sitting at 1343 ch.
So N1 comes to 20.1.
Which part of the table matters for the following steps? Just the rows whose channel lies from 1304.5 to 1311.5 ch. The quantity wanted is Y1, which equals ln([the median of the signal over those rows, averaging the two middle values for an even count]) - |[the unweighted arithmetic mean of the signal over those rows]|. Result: -20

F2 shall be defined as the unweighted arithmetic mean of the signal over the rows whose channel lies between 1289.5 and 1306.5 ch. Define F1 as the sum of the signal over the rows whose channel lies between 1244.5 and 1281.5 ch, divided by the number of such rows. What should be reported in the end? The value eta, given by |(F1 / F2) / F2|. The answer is 0.04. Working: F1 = 24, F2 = 24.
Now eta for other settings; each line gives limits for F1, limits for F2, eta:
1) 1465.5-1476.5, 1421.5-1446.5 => 0.04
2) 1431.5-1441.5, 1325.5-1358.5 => 0.09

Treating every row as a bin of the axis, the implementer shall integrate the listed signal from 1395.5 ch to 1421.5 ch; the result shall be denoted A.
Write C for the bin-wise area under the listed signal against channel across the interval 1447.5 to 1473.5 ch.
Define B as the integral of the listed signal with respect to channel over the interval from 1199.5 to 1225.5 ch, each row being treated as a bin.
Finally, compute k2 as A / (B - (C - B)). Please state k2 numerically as 3.6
